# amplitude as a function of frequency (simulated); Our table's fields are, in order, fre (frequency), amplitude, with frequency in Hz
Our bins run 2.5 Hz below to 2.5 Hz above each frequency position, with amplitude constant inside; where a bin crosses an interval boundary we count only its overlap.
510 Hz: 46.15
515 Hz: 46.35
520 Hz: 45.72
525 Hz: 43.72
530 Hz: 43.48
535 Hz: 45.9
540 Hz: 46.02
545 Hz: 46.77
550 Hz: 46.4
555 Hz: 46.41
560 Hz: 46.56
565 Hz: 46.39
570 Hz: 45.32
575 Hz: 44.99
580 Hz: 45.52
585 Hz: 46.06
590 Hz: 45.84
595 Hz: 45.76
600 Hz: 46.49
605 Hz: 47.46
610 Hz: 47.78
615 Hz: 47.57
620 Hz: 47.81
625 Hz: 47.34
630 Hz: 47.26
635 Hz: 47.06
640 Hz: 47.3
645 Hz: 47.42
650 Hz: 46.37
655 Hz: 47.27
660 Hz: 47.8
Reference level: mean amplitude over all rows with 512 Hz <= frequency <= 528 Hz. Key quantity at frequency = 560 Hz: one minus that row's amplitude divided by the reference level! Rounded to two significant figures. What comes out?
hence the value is -0.029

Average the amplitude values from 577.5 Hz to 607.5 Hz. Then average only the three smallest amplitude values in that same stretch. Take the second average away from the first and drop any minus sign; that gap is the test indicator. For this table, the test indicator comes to 0.48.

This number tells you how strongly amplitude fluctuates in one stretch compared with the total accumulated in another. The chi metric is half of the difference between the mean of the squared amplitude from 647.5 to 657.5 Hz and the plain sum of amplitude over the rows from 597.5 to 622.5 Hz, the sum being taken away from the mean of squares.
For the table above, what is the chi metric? 978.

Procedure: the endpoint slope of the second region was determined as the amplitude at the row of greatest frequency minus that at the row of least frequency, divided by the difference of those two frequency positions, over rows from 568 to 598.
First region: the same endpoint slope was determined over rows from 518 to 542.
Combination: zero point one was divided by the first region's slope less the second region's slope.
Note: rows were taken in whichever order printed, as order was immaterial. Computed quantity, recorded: -38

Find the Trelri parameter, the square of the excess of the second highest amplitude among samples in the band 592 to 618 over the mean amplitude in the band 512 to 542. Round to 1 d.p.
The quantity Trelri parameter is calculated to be 5.6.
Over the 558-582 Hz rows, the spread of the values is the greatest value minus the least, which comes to 1.6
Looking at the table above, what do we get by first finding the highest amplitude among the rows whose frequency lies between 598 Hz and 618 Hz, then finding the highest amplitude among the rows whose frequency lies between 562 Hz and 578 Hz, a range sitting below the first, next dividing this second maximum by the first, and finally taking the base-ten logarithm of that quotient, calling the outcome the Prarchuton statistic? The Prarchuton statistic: -0.013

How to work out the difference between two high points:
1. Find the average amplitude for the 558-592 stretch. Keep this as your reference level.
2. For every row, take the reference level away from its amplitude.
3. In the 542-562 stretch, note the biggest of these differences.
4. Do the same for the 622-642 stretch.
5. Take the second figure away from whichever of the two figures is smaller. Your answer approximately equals -0.6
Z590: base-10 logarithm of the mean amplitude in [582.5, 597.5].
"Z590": 1.66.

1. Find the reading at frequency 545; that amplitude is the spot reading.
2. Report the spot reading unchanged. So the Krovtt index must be 46.77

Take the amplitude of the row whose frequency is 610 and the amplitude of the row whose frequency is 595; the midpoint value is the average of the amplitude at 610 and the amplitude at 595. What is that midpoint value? 46.8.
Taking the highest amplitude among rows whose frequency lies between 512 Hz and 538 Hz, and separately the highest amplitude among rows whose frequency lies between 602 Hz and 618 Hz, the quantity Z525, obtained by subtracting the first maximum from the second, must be 1.4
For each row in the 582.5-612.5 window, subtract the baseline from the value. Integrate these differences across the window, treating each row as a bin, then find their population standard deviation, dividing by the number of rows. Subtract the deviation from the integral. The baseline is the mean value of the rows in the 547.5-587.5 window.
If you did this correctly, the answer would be 17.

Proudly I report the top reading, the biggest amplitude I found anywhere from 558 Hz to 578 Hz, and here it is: 46.56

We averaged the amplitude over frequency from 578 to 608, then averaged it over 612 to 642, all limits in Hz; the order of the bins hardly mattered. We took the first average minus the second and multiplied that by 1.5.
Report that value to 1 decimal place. -1.8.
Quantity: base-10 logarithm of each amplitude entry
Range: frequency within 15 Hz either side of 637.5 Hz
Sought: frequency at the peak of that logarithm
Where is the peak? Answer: 645 Hz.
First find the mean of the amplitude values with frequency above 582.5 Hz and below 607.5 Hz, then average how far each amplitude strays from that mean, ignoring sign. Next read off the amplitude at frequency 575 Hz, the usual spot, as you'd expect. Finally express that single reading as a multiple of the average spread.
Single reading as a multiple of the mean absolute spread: 86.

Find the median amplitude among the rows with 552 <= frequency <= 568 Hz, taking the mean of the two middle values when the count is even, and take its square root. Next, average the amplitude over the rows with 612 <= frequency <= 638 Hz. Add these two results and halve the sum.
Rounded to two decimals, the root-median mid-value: 27.11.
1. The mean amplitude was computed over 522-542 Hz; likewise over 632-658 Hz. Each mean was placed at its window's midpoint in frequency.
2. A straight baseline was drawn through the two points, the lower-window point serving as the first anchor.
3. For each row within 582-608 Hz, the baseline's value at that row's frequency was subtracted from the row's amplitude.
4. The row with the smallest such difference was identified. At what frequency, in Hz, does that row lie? 595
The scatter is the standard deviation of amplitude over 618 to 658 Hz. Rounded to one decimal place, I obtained 0.4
